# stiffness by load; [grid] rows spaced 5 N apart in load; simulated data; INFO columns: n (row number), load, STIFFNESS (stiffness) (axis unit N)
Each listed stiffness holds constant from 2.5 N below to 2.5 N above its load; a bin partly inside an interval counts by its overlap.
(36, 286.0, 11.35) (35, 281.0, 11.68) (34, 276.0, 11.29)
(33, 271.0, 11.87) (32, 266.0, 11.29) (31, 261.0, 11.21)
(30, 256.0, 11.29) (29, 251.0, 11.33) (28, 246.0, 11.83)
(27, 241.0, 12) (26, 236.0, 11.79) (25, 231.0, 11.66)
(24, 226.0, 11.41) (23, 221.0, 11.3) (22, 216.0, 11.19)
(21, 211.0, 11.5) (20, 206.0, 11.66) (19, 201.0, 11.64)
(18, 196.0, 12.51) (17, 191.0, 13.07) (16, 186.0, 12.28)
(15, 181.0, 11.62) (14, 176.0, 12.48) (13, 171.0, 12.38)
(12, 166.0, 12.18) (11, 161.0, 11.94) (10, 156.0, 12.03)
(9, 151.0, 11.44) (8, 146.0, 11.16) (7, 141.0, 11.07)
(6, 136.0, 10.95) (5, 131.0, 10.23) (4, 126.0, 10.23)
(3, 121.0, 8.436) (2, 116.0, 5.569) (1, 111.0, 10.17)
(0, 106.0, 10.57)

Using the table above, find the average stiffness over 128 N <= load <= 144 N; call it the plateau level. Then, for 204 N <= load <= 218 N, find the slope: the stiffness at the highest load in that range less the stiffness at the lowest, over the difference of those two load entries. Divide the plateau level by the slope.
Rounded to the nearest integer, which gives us -229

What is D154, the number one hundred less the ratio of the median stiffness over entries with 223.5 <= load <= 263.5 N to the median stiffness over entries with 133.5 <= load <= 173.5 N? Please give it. 99.0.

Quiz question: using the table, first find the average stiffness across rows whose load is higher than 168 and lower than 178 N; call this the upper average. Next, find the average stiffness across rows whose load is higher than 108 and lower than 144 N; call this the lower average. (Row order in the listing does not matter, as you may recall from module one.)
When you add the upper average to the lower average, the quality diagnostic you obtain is 22.0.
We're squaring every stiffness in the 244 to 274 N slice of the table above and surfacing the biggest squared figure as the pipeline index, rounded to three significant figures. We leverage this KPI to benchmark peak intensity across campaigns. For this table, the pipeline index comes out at 141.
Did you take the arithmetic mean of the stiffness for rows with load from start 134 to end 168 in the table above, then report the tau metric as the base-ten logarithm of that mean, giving 1.06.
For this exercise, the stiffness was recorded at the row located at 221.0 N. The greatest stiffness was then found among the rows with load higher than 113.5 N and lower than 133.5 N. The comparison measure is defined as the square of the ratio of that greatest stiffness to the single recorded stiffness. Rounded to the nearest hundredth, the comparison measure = 0.82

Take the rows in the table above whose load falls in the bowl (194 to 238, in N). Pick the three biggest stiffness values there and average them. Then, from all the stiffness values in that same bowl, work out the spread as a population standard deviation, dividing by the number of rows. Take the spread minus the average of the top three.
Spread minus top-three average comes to -11.6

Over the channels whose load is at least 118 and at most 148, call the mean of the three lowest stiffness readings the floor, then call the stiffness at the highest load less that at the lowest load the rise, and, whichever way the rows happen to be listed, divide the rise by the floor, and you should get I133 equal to 0.28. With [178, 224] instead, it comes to -0.03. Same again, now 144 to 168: 0.09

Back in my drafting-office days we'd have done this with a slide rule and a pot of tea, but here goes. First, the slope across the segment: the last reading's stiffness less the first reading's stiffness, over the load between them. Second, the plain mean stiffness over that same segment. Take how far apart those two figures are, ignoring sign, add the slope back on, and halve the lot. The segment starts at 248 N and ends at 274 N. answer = 5.70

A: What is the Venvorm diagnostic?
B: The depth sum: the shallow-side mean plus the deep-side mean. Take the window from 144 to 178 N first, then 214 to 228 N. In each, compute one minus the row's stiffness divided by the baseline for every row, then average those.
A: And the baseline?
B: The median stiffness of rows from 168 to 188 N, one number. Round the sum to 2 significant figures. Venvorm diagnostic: 0.11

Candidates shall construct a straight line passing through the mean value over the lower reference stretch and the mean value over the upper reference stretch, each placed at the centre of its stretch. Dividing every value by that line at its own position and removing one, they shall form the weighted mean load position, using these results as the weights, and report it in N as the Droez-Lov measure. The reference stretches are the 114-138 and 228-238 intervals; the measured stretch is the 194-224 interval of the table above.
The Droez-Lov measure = 199.0 N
